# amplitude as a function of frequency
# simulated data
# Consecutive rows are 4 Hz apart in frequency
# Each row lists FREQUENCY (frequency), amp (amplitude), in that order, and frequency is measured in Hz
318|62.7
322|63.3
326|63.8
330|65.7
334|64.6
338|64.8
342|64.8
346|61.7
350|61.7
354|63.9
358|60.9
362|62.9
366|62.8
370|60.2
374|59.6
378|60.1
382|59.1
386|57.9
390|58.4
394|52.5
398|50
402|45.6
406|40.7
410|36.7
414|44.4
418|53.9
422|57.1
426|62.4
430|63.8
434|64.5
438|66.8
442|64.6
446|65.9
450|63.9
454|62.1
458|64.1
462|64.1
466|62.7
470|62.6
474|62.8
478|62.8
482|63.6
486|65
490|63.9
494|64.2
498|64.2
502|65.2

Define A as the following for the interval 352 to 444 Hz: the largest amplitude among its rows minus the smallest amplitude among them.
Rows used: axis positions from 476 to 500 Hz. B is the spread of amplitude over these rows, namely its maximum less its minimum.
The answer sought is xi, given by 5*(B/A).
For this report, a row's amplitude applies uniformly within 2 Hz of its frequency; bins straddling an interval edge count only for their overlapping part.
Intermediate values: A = 30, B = 2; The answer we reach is 0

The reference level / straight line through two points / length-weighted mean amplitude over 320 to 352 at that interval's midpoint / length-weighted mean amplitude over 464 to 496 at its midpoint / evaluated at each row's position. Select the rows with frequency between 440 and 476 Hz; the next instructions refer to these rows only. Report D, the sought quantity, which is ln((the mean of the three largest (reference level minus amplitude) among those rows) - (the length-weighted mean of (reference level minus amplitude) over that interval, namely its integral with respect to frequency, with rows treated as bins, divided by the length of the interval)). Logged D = 0.2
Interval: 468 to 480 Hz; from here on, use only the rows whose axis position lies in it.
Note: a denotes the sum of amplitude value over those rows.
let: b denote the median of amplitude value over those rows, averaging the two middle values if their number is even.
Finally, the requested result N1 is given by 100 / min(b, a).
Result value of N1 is 1.59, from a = 188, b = 62.8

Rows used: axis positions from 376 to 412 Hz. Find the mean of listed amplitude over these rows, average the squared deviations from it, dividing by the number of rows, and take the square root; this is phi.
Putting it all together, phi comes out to 8.1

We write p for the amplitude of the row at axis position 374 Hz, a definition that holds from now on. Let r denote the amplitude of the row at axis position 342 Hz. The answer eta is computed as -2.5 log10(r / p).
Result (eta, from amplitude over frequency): -0.09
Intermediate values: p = 59.6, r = 64.8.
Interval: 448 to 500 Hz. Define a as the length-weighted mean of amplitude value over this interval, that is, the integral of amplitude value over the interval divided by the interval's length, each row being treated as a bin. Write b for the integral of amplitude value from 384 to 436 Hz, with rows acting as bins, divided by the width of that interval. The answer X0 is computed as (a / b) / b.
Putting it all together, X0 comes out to 0.0227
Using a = 64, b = 53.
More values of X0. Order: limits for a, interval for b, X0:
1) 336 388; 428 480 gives 0.0151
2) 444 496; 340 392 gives 0.0171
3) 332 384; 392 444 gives 0.0212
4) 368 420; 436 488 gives 0.0128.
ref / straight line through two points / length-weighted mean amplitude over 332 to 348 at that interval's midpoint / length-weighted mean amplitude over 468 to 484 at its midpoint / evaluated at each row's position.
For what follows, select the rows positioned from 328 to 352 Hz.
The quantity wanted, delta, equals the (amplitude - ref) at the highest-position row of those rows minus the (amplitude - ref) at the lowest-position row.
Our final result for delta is -3.8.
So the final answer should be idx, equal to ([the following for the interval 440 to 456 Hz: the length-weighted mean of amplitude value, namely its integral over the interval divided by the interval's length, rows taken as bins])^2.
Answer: 4112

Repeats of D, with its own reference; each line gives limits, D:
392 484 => 2.9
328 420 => 2.8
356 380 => 0.1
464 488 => -0.6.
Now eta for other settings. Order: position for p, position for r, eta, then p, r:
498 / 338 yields -0.01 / 64.2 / 64.8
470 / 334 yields -0.03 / 62.6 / 64.6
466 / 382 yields 0.06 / 62.7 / 59.1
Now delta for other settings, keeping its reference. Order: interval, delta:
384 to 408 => -17.0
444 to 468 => -3.0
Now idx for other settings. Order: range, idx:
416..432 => 3516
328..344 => 4222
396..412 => 1871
